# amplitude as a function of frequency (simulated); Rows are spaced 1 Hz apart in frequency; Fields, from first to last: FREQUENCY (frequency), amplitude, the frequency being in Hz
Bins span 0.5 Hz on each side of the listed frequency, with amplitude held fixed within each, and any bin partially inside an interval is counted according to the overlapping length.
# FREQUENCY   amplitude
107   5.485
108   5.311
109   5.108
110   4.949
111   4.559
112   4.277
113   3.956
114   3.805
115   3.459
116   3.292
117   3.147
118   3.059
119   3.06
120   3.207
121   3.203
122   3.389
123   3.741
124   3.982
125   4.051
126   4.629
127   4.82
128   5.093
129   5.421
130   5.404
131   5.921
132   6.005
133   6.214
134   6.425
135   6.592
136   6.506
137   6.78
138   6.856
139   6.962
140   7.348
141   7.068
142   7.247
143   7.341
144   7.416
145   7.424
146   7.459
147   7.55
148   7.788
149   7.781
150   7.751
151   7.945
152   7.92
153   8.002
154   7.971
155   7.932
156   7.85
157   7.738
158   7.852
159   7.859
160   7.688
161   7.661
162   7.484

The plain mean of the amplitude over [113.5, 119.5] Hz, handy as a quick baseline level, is 3.3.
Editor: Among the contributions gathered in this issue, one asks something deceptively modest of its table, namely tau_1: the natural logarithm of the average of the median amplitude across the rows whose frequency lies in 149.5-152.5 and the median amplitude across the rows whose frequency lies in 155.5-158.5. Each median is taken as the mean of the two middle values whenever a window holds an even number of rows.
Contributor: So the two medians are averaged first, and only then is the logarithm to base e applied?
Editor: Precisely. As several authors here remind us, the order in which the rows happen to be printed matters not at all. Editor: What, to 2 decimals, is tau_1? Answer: 2.06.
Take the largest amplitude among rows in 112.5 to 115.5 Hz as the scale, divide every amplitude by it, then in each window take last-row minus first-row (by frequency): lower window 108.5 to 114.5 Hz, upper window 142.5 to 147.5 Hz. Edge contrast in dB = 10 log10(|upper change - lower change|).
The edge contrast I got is -4.2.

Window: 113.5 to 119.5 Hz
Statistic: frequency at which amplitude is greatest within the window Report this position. 114 Hz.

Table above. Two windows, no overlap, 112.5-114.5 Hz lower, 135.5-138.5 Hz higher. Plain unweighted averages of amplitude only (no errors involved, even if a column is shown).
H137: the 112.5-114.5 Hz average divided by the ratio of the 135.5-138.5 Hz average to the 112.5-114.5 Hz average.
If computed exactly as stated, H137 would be 2.2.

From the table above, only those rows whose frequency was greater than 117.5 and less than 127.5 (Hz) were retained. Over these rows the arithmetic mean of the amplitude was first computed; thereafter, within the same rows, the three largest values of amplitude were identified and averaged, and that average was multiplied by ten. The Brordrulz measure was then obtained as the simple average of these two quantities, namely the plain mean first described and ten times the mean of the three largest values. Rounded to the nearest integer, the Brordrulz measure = 24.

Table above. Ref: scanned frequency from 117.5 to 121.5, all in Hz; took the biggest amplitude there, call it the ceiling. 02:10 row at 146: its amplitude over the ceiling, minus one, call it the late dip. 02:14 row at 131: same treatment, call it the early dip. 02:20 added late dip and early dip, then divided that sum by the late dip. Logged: 1.6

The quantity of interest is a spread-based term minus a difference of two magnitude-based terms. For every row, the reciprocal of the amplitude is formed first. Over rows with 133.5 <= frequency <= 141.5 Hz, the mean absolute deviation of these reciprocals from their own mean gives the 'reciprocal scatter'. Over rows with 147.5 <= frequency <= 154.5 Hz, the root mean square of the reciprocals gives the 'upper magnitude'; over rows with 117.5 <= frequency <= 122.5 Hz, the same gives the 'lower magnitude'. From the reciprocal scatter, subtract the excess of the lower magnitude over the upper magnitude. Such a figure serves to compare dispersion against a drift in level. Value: -0.18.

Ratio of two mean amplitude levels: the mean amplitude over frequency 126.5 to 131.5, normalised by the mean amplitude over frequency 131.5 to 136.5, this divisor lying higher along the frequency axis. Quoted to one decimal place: 0.8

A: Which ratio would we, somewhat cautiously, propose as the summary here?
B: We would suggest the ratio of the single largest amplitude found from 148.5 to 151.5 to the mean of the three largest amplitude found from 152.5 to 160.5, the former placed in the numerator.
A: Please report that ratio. 1.0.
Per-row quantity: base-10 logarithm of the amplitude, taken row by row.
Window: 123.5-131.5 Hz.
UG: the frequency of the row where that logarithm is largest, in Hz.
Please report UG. 131 Hz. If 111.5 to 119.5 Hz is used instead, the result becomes 112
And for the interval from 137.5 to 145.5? 145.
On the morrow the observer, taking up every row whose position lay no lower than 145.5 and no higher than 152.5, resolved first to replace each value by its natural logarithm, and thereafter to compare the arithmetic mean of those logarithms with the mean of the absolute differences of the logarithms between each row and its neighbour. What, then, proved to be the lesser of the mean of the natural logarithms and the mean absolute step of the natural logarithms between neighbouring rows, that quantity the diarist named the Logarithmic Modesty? 0.013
